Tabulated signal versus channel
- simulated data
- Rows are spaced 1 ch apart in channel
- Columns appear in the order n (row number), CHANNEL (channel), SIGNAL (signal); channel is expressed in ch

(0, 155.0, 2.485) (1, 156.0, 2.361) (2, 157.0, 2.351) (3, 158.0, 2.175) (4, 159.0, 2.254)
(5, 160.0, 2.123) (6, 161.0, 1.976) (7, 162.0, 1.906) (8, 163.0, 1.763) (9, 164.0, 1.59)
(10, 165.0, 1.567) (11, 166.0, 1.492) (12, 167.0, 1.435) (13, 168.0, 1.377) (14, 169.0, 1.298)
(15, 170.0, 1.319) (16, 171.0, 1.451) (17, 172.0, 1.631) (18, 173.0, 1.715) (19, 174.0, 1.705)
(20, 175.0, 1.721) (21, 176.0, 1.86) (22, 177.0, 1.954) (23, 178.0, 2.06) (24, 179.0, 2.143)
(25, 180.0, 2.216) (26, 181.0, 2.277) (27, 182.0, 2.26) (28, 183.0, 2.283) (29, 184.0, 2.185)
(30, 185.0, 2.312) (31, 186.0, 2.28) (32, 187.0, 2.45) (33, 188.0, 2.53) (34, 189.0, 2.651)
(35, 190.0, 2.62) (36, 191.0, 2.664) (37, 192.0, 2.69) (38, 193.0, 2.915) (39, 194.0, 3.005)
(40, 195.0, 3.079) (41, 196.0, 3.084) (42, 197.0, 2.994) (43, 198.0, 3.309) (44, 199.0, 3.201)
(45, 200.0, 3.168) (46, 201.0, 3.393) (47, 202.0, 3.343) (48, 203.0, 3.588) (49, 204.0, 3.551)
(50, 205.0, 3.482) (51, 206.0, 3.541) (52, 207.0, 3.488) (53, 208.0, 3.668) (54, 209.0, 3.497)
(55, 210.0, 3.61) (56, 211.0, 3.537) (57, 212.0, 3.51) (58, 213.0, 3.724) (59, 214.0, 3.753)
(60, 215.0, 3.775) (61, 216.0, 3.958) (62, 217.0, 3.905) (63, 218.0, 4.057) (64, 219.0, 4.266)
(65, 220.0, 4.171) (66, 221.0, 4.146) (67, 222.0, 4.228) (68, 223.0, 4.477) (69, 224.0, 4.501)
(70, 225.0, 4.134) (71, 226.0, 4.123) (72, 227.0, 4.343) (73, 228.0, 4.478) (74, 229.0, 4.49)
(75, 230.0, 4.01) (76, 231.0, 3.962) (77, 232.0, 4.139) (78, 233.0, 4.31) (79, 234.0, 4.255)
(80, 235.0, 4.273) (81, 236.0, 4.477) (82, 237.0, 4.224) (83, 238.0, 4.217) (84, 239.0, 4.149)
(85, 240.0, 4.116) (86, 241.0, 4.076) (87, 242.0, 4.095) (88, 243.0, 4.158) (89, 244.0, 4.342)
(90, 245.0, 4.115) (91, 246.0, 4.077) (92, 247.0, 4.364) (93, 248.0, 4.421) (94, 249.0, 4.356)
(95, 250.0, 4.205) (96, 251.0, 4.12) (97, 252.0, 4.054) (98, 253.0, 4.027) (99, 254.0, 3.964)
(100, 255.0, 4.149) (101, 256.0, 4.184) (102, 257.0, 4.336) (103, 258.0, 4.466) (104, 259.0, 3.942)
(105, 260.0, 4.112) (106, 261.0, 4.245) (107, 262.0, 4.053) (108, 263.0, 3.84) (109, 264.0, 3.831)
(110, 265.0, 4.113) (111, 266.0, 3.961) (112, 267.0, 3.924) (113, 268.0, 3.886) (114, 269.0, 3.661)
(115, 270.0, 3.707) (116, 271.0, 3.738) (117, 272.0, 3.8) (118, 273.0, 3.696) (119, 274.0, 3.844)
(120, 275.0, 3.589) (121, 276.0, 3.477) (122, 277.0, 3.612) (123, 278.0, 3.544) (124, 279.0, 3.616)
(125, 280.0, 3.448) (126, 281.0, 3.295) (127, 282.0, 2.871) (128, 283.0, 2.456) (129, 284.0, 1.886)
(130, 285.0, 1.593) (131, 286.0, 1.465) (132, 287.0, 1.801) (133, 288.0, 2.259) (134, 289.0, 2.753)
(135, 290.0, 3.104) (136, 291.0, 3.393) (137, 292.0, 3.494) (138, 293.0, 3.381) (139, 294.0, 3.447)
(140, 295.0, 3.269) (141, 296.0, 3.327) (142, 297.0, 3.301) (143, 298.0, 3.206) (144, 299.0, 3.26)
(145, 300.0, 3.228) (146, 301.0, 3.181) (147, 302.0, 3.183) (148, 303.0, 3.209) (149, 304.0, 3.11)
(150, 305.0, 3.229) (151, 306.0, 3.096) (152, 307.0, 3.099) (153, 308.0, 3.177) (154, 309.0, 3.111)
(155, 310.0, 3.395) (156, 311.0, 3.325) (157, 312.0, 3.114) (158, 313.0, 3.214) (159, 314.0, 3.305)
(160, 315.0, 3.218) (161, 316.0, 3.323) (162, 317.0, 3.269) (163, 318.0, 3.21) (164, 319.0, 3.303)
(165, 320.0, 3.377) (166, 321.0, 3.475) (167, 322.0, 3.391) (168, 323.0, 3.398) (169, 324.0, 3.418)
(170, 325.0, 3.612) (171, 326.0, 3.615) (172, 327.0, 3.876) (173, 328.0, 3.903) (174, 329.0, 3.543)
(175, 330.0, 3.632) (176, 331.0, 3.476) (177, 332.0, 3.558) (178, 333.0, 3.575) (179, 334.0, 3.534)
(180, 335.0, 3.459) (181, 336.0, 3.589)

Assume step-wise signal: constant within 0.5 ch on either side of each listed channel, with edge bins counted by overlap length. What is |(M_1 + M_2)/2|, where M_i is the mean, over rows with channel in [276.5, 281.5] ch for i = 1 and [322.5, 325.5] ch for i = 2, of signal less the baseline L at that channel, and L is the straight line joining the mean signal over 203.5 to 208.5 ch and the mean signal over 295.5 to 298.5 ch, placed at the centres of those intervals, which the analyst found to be 0.22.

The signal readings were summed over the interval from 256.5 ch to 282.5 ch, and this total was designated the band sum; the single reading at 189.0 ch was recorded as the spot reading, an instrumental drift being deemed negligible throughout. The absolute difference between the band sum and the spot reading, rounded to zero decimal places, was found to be 96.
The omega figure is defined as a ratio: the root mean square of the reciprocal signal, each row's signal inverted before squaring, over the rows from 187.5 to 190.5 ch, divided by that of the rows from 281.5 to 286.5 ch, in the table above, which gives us 0.72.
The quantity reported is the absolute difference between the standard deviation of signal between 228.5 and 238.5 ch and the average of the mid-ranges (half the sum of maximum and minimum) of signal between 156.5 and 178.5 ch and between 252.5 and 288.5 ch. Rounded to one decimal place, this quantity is 2.2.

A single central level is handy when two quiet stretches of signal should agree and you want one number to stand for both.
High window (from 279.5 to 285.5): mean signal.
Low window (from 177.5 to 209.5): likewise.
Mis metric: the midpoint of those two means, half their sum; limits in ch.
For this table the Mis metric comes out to 2.7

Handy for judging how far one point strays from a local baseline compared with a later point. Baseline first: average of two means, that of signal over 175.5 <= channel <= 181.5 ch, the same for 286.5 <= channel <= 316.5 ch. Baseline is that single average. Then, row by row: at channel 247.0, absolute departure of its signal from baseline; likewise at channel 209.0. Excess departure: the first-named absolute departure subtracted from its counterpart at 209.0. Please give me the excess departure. -0.9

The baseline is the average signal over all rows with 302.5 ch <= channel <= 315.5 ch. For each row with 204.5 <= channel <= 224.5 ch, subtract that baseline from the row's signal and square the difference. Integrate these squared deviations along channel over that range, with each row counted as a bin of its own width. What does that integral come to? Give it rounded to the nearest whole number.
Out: 11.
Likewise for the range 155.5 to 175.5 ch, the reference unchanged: 44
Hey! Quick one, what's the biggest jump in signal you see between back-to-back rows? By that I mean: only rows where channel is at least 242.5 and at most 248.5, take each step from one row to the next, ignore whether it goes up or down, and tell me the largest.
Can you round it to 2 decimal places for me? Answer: 0.29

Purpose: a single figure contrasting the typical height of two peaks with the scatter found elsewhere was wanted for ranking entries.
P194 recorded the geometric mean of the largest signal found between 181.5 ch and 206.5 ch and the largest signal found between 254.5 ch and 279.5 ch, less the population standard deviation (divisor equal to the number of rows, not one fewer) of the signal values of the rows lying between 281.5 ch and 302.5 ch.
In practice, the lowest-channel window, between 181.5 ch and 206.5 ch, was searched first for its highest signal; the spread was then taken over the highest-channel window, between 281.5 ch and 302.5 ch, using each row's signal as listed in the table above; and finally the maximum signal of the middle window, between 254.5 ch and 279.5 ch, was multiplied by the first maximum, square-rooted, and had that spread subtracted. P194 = 3.36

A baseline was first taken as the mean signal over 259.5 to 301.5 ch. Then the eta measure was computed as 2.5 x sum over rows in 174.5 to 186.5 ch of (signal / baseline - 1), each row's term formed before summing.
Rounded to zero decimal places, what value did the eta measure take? -11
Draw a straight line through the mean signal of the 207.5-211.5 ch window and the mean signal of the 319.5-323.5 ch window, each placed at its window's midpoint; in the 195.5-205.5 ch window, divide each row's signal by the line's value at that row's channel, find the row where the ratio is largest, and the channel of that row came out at 203.0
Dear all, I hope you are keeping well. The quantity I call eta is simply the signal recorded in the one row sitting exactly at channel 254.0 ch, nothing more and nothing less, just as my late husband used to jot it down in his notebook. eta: 3.964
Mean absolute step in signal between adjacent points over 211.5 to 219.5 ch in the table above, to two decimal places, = 0.12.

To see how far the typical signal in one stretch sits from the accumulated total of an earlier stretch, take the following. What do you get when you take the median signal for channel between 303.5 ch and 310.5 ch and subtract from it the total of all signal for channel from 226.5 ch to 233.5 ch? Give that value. -27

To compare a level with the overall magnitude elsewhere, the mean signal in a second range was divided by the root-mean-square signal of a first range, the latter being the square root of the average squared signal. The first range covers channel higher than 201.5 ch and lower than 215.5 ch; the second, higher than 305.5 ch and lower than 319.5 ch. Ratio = 0.90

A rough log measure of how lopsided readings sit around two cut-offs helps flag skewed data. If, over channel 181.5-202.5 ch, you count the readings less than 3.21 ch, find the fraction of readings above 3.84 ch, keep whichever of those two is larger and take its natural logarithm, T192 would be 2.9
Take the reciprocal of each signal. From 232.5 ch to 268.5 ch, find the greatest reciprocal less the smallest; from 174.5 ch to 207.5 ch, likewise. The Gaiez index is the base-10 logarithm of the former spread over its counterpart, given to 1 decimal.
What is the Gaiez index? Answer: -0.9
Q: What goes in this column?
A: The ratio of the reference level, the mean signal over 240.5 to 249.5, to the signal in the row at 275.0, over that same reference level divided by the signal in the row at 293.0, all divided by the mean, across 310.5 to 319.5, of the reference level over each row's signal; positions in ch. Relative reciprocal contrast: 0.7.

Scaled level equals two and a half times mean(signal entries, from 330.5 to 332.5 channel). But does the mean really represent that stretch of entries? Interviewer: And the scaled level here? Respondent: 8.8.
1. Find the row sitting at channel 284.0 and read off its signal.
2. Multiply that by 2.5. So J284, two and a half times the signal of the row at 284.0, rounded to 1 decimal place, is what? 4.7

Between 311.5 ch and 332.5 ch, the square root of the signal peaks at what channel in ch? 328.0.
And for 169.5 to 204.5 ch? 203.0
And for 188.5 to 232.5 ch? 224.0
